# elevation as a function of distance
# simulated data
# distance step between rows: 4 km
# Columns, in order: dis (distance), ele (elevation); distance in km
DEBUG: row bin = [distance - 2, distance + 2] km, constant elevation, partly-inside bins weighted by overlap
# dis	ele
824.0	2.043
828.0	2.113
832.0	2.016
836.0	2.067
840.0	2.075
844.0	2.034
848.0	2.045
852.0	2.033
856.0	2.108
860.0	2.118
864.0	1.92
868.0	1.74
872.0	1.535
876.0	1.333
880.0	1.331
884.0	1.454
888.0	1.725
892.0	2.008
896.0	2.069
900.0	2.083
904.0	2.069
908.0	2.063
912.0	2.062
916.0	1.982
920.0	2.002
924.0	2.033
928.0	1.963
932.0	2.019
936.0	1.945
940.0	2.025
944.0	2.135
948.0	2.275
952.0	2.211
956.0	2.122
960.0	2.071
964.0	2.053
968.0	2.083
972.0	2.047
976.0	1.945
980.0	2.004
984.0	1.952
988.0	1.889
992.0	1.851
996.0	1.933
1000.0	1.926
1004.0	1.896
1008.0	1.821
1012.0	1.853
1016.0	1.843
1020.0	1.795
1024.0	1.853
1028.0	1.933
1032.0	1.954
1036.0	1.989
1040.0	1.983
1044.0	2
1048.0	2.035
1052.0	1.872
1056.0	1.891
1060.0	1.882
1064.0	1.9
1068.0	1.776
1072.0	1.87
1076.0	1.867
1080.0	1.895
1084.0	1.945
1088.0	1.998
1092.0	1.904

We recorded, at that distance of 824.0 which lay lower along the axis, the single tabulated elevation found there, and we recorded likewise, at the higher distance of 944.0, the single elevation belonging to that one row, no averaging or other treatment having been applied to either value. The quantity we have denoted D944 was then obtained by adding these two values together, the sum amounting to 4.18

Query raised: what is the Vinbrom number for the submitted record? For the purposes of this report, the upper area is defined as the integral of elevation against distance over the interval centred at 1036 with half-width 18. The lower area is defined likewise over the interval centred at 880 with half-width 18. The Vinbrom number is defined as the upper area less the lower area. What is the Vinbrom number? 9.2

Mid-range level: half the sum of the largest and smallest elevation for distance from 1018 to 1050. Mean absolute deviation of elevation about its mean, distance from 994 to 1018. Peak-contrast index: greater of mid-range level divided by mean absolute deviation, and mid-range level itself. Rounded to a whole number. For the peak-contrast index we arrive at 48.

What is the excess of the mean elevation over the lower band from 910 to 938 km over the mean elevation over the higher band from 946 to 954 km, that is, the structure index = -0.24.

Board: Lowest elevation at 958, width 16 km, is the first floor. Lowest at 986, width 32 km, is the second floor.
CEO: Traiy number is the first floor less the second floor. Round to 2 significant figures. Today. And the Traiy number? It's 0.20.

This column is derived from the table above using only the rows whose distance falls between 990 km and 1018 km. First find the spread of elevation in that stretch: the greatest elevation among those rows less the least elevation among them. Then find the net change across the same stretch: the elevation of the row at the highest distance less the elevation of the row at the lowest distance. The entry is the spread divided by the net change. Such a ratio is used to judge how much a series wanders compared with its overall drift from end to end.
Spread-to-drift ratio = -14.0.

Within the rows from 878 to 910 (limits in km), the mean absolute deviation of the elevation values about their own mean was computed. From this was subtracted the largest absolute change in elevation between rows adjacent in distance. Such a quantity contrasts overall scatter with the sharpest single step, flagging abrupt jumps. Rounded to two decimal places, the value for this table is -0.02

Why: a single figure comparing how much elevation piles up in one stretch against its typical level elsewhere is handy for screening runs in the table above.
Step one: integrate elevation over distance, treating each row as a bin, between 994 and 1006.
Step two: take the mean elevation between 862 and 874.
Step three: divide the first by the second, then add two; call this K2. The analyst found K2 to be 15.3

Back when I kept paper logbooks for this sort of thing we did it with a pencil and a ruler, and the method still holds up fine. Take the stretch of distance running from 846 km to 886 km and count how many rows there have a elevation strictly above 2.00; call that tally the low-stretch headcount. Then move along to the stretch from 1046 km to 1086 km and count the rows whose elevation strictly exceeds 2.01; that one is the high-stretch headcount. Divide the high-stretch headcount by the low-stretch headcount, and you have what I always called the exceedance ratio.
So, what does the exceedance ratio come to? 0.25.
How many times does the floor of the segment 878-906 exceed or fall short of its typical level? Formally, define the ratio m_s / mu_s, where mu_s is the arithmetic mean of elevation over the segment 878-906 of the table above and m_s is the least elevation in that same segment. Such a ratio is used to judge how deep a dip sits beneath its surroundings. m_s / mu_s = 0.73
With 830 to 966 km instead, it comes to 0.68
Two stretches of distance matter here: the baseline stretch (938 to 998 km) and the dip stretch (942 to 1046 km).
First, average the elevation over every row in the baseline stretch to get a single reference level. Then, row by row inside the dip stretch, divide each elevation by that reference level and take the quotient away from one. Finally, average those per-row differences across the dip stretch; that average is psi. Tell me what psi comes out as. 0.030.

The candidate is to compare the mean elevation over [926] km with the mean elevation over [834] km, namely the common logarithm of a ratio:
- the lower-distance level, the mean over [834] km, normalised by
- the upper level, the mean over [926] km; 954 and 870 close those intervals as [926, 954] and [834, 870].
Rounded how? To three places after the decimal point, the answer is -0.014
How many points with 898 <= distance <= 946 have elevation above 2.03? 6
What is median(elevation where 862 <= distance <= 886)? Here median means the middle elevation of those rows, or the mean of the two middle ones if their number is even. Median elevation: 1.49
